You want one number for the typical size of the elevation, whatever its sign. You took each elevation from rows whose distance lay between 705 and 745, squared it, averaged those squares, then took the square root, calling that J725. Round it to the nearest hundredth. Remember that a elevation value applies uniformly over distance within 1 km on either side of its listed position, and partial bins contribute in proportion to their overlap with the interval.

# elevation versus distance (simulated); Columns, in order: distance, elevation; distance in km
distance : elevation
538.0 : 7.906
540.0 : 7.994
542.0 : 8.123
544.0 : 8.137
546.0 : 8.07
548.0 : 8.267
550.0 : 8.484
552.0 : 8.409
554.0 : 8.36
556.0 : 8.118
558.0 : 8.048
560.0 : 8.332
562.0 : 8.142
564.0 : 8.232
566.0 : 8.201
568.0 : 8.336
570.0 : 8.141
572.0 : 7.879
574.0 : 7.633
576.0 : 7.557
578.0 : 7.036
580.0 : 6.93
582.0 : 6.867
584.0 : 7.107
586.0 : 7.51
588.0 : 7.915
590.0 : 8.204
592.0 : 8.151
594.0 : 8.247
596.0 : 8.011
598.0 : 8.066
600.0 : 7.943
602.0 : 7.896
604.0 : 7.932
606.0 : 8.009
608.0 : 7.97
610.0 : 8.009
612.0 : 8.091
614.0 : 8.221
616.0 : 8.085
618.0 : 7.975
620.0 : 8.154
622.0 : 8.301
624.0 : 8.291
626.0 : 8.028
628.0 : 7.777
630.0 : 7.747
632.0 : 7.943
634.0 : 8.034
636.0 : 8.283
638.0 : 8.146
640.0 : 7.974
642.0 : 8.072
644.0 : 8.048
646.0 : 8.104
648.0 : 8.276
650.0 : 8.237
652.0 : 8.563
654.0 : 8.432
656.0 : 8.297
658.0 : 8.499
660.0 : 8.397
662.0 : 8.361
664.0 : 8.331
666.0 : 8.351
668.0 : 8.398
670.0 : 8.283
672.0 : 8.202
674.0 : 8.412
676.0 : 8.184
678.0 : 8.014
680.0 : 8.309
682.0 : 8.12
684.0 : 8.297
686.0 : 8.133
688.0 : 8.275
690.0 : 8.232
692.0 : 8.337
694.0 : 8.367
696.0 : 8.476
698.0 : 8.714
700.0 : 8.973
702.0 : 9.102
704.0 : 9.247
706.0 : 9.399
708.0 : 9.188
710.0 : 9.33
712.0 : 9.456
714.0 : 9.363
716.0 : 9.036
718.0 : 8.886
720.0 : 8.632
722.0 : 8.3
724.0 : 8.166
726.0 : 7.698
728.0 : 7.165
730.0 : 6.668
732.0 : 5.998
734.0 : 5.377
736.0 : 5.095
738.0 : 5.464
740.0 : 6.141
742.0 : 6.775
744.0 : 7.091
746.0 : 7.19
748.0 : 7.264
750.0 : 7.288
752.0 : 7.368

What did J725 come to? 7.80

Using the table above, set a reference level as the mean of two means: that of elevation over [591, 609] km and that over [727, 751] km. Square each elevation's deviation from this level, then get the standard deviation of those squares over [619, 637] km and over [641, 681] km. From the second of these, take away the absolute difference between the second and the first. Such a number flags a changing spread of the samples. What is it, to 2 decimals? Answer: 0.28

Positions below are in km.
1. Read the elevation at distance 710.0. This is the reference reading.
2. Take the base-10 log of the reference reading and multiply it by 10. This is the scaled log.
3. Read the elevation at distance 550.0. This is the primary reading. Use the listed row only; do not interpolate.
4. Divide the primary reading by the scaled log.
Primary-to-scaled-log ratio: 0.87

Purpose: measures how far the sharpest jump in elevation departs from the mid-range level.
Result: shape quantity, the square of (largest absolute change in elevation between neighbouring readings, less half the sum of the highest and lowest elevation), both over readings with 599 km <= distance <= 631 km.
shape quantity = 60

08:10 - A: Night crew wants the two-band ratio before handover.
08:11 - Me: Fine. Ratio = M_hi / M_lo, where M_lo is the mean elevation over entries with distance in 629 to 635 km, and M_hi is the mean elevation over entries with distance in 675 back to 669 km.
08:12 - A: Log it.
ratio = 1.05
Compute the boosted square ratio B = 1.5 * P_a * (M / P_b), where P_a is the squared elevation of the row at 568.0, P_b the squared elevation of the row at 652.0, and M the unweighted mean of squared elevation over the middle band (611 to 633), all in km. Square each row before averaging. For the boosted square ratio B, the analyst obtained 92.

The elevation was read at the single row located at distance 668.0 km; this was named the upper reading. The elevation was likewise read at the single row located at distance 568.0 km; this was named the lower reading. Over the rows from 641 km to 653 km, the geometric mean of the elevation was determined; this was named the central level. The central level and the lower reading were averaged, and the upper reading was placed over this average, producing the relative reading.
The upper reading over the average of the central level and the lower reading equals 1.01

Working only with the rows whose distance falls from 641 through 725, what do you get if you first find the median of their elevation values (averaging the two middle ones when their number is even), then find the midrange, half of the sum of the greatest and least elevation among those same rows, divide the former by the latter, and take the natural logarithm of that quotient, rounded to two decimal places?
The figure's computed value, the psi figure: -0.04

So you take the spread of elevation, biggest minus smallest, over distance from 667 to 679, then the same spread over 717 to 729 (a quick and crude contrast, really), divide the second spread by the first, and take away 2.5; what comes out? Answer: 1.8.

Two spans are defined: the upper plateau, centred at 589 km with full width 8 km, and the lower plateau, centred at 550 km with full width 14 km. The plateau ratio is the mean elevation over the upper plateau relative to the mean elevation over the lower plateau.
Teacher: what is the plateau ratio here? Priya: 0.96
